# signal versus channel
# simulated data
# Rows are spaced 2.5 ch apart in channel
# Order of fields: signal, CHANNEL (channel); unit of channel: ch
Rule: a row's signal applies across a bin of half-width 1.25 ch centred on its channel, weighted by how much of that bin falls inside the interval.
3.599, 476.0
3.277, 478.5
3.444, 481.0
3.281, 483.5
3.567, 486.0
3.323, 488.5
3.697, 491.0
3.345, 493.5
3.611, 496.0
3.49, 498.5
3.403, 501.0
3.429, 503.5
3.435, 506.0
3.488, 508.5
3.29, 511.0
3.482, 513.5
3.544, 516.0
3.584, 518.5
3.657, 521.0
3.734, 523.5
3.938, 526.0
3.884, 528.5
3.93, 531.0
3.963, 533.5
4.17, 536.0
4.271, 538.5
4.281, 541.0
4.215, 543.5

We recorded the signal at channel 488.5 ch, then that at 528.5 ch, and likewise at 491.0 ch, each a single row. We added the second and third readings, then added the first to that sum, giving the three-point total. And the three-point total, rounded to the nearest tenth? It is 10.9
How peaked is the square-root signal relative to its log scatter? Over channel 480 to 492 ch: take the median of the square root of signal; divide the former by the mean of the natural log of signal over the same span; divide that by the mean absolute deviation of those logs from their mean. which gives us 38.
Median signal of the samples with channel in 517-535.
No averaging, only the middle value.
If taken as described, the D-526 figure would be 3.88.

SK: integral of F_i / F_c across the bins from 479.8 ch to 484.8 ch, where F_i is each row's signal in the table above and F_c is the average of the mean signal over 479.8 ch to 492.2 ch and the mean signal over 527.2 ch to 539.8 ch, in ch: 4.5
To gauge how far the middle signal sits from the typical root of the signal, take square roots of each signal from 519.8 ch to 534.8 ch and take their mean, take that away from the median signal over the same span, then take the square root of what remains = 1.39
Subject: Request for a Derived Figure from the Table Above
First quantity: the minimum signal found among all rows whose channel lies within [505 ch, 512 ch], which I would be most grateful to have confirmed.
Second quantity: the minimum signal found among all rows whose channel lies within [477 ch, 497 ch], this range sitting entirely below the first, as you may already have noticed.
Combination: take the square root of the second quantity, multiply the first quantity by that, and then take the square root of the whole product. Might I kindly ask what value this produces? 2.44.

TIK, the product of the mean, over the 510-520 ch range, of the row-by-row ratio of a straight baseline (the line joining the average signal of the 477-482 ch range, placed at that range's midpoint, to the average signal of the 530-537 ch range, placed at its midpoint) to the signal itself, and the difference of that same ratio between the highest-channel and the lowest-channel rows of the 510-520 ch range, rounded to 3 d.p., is -0.074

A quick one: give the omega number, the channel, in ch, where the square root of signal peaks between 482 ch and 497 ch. 491.0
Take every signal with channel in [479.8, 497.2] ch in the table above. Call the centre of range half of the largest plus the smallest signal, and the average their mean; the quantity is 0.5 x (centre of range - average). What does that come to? 0.011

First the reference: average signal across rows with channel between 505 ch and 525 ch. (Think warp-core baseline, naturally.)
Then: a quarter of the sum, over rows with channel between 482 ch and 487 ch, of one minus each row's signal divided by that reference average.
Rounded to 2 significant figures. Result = 0.015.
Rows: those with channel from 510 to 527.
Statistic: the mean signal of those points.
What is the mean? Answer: 3.60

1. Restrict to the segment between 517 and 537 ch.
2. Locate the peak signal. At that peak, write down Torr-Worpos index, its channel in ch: 536.0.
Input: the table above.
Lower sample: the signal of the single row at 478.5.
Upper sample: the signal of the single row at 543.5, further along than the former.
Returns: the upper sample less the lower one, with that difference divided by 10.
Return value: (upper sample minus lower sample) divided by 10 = 0.094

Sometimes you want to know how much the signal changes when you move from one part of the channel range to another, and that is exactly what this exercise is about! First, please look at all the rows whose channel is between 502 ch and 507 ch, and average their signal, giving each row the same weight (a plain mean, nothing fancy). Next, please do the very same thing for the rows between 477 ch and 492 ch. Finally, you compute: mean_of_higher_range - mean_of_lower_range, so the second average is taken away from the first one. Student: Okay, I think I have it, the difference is 0.00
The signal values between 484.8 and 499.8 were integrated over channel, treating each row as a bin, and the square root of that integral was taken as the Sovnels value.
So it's 7.3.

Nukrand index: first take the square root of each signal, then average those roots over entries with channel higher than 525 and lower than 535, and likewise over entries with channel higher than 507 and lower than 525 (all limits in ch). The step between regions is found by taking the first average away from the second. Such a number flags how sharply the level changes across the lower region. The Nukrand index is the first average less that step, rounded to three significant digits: 2.08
